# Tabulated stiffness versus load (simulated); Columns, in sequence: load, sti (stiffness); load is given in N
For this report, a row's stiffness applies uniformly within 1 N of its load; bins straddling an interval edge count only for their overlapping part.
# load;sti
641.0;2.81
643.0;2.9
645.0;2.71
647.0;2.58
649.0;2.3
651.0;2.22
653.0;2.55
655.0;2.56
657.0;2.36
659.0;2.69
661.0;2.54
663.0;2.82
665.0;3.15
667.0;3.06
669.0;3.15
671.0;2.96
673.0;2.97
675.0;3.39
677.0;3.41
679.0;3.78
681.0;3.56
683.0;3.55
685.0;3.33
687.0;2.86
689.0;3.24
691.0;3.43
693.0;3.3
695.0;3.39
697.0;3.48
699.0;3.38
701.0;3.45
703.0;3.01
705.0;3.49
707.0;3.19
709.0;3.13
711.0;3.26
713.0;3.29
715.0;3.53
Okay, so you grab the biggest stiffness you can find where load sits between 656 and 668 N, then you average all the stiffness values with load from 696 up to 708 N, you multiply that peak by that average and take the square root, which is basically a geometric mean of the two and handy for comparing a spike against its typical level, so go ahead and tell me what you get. 3.24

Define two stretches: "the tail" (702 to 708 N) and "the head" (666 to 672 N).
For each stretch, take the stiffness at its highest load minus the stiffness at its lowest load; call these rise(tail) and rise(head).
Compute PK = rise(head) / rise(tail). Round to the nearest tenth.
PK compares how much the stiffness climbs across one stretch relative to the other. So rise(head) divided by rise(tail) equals -0.6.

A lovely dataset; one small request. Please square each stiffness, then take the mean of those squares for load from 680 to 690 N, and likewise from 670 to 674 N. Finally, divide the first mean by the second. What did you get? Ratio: 1.25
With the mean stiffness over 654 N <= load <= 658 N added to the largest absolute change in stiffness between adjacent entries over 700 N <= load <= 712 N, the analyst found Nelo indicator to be 2.94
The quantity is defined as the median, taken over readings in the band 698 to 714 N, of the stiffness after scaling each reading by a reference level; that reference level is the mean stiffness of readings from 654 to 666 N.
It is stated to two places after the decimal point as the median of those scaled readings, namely 1.22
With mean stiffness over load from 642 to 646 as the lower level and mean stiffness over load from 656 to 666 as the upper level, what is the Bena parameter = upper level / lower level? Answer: 0.97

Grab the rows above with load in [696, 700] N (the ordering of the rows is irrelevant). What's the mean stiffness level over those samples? 3.43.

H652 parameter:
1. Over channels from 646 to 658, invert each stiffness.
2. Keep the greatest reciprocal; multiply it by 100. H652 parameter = 45.0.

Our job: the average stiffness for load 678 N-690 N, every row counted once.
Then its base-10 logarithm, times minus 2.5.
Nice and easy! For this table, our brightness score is -1.32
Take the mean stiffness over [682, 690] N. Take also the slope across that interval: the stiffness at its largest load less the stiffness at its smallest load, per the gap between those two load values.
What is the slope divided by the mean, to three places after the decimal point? -0.016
